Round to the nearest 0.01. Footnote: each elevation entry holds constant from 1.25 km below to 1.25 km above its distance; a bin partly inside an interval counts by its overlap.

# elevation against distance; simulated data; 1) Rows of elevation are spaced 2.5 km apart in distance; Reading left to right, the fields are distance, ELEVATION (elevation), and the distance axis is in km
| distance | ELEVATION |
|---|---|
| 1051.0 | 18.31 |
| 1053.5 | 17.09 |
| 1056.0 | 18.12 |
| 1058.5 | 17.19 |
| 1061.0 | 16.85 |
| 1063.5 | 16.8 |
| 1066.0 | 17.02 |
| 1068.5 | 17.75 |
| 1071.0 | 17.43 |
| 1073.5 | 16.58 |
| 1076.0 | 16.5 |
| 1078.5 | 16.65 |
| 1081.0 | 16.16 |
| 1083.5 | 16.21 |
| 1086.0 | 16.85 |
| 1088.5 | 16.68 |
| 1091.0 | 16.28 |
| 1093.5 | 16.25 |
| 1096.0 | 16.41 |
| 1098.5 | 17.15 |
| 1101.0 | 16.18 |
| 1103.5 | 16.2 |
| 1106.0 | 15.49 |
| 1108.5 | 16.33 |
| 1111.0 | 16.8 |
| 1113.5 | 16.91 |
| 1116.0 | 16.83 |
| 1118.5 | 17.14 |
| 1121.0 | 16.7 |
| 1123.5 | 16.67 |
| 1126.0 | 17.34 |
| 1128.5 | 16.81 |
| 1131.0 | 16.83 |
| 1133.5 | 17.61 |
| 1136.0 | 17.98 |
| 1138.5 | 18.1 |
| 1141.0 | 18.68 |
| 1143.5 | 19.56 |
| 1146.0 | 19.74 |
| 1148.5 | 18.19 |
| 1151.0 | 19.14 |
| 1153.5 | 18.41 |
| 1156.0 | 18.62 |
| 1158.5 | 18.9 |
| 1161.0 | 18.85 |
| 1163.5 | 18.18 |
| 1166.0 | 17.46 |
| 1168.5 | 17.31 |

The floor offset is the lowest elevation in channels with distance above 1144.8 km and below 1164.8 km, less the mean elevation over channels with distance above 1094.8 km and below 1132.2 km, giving 1.53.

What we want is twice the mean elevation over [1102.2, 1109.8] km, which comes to 32.0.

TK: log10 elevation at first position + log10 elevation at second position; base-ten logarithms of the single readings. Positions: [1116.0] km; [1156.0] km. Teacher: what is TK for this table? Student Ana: 2.50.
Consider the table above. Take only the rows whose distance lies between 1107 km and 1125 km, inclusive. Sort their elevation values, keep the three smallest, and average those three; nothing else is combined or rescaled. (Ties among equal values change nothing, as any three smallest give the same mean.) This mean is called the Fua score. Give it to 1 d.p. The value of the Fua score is 16.6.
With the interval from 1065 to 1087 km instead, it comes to 16.3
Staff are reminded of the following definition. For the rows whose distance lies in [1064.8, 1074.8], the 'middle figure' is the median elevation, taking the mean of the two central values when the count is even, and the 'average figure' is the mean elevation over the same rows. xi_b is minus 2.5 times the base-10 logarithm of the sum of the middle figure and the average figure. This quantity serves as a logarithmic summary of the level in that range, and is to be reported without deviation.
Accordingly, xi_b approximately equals -3.84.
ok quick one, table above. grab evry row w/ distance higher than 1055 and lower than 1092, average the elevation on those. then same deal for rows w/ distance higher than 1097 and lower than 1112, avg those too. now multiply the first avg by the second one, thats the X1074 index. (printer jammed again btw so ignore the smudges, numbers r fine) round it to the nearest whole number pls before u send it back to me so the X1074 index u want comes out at 276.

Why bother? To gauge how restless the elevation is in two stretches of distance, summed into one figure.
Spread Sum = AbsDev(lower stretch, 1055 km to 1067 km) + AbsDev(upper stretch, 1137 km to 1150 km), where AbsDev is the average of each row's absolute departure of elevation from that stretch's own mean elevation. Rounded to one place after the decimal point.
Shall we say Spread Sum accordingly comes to 1.0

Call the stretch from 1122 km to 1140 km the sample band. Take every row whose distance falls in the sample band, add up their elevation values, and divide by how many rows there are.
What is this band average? 17.3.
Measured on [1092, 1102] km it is 16.5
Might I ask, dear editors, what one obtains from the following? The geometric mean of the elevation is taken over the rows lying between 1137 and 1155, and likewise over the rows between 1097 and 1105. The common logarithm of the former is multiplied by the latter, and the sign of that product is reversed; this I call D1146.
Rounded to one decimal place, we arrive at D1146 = -21.0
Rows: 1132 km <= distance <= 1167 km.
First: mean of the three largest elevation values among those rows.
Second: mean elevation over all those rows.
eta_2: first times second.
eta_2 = 361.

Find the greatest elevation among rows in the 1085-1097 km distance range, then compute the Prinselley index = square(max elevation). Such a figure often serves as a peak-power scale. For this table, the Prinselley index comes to 284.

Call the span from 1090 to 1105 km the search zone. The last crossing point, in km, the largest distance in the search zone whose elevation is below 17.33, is 1103.5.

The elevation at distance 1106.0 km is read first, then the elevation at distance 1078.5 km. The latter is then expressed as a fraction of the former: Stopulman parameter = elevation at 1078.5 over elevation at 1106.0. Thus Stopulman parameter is 1.07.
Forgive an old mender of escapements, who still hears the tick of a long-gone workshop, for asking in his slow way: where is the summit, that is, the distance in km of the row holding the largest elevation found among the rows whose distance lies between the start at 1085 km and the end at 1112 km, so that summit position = 1098.5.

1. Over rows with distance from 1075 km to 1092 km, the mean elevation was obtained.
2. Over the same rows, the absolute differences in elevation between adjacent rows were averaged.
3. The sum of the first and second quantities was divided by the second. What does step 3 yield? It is 53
